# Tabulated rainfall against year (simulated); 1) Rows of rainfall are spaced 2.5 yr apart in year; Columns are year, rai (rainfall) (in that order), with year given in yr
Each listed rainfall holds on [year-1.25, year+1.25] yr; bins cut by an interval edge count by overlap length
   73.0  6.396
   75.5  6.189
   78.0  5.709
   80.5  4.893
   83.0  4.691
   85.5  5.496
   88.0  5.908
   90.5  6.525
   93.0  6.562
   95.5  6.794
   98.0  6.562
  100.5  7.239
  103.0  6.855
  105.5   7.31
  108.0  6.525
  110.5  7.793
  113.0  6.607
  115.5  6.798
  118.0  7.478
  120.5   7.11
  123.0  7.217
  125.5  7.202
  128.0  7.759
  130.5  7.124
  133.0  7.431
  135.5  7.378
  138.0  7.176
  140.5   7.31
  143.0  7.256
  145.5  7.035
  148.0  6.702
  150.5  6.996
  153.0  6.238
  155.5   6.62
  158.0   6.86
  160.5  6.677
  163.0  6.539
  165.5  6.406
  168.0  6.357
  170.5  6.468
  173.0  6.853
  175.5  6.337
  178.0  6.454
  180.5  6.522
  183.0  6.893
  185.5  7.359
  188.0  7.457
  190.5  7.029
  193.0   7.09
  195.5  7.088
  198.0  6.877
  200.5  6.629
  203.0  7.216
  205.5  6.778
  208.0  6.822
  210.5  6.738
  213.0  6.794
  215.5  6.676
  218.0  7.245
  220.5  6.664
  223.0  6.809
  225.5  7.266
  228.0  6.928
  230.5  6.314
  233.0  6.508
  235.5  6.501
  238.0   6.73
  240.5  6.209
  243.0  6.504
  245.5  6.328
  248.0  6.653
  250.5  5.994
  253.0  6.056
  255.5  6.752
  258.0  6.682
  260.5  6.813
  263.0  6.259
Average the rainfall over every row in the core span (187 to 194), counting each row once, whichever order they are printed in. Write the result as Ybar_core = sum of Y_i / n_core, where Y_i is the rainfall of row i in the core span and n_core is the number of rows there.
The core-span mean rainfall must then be 7.19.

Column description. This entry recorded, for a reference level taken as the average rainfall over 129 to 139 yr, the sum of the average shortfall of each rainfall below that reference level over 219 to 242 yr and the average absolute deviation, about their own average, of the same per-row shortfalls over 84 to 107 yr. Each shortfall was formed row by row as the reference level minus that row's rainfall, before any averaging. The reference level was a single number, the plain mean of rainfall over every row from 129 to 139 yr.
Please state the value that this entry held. 1.0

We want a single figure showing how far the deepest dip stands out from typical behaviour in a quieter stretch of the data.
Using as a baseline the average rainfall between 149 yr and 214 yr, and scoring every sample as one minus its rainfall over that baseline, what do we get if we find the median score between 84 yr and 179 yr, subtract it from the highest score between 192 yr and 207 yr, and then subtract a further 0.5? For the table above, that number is -0.471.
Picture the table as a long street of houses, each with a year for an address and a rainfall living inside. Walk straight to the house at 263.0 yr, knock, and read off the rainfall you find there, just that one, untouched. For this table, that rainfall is 6.259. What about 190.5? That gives 7.029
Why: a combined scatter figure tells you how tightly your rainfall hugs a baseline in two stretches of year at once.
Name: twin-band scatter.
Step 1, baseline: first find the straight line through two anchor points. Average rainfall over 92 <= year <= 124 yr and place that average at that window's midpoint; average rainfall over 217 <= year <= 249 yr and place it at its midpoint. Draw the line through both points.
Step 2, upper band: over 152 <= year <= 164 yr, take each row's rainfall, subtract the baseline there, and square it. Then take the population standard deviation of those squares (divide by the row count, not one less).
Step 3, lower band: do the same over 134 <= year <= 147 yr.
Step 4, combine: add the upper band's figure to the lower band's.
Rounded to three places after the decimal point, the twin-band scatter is 0.213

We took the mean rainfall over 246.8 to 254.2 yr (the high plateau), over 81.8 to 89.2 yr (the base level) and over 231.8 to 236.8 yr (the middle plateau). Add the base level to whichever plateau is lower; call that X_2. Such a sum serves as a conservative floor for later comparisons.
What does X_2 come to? 11.6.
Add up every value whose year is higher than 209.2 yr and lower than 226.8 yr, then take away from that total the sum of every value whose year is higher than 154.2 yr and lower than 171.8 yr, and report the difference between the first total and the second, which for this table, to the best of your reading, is 2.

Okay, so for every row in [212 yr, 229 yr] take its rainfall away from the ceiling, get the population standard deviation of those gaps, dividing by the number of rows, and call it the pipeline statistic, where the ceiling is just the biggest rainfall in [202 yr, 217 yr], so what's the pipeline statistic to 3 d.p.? 0.232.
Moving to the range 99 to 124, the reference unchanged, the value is 0.377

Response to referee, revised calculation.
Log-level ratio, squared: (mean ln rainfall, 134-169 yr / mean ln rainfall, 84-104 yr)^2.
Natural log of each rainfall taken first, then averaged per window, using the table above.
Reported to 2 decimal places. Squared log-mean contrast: 1.06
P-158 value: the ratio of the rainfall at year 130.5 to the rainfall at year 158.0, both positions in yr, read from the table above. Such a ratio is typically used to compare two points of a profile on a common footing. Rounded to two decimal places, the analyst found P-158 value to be 1.04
